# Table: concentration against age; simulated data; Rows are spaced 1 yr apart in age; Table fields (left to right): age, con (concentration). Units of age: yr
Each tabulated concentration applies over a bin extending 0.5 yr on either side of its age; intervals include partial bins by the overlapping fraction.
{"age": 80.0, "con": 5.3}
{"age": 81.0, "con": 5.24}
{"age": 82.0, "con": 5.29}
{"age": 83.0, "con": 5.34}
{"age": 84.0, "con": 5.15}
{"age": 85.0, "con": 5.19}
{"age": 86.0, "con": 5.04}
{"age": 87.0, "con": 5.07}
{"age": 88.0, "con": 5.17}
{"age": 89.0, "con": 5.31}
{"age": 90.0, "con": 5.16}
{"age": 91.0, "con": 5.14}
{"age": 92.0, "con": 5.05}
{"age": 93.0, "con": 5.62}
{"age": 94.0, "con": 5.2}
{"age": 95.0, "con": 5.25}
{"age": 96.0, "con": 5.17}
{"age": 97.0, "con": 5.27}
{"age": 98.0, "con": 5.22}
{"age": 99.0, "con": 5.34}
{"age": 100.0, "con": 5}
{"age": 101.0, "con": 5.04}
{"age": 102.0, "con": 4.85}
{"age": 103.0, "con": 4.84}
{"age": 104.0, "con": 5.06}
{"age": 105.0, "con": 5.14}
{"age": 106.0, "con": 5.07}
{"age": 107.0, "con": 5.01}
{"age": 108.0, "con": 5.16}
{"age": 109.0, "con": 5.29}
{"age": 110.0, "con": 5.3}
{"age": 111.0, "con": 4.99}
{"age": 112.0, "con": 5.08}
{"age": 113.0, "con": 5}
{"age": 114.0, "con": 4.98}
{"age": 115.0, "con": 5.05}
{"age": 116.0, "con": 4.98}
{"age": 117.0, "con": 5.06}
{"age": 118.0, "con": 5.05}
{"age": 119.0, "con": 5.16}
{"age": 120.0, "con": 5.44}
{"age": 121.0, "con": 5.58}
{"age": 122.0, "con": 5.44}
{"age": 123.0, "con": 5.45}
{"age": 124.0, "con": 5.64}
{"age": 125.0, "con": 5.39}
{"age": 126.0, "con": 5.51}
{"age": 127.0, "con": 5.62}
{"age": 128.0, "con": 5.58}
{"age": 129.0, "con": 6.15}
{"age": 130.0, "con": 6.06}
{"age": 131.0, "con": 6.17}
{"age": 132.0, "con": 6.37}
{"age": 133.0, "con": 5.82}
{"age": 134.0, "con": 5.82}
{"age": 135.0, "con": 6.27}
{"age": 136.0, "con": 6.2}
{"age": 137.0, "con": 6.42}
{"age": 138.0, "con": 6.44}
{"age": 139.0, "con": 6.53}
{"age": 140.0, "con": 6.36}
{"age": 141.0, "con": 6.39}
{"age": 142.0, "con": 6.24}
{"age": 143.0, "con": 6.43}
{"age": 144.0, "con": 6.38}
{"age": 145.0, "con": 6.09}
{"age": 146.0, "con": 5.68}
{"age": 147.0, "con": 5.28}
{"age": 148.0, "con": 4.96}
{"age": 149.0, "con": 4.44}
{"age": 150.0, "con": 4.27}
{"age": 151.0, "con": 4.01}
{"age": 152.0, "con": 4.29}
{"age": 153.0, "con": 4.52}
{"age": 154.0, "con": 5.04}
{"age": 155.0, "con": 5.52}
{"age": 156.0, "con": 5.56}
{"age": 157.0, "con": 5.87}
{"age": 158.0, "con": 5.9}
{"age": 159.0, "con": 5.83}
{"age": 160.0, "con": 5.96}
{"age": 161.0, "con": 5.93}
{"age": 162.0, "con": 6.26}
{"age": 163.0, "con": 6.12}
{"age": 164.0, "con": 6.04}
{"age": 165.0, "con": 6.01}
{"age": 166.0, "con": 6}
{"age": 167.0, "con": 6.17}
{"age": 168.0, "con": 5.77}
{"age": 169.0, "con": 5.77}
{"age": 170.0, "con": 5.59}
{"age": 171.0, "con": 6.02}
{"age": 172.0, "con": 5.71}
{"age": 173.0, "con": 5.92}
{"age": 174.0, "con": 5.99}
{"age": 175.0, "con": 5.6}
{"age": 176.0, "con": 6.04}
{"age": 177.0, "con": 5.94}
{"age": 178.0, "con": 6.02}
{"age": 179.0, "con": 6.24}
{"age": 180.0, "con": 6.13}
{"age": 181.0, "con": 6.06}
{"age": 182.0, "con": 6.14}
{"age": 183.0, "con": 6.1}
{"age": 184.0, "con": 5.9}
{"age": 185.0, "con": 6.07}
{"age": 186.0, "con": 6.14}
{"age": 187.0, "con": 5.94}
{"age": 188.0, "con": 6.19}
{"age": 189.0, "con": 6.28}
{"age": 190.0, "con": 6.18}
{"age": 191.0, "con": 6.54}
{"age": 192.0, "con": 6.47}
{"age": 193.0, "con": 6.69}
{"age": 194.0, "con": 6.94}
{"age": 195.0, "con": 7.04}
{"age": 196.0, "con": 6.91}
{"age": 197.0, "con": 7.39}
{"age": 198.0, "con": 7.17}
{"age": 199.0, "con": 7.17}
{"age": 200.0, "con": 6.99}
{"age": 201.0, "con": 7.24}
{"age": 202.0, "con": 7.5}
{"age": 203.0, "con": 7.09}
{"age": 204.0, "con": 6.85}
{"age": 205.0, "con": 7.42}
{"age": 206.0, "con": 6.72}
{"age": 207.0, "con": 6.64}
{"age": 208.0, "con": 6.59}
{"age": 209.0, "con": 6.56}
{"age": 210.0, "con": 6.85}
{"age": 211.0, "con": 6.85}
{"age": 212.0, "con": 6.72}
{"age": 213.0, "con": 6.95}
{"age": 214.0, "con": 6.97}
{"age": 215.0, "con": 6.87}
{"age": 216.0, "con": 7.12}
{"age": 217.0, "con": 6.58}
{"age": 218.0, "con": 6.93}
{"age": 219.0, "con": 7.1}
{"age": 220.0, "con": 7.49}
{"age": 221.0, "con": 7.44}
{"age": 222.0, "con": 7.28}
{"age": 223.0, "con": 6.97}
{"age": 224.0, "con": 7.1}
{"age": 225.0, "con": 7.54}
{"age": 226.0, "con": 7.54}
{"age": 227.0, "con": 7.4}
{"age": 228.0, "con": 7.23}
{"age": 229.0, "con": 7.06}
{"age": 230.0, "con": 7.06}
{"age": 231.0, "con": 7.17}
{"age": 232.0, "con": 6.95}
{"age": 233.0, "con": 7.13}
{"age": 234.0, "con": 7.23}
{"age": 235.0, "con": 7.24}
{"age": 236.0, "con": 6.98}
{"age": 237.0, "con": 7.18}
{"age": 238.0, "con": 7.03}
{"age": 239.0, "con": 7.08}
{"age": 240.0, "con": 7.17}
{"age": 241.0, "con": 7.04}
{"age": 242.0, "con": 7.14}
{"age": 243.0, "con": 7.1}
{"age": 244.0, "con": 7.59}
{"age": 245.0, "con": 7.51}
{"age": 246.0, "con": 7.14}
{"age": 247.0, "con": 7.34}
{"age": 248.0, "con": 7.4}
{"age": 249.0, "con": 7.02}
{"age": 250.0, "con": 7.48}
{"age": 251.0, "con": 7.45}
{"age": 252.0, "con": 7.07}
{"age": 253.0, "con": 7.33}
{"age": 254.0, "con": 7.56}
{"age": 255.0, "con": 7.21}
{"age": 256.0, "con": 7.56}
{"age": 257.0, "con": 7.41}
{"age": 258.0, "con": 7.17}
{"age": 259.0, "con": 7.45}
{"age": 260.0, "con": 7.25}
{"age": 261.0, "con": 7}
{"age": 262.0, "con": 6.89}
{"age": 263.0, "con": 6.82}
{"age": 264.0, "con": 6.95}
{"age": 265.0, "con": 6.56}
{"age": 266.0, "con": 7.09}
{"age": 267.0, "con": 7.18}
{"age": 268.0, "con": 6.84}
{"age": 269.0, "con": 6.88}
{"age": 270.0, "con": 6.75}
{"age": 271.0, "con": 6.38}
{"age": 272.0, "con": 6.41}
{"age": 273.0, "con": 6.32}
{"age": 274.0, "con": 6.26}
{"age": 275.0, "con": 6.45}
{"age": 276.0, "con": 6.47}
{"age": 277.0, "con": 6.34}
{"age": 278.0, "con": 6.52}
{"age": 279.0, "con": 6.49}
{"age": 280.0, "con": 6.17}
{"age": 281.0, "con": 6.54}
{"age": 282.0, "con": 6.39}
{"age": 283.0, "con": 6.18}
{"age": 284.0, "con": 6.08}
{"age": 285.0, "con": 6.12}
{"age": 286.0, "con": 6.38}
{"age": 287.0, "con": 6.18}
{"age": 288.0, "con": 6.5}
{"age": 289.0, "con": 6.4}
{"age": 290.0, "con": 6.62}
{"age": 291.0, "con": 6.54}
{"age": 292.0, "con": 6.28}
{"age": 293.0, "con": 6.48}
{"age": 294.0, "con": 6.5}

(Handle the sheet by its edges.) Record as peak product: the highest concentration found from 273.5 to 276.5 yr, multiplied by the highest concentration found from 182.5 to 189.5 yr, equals 41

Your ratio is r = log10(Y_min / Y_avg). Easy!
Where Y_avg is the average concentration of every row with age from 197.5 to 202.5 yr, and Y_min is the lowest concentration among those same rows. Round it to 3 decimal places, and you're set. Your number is -0.014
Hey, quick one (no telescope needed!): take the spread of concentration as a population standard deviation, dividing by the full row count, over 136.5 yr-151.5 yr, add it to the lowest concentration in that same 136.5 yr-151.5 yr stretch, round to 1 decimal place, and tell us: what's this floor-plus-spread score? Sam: 4.9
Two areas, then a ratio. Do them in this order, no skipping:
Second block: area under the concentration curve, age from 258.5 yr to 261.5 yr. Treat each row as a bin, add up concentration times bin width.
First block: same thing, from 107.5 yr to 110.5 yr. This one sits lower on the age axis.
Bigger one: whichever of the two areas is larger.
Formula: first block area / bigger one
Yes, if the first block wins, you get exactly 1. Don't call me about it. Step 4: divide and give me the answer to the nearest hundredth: 0.73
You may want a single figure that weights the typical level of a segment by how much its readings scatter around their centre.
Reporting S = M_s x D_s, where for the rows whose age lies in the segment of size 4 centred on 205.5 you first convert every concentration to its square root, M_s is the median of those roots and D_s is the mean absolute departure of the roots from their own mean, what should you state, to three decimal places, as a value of 0.126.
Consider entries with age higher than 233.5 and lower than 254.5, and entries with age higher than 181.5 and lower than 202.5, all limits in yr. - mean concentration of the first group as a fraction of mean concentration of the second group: 1.09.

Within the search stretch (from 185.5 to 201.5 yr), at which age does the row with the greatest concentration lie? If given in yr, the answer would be 197.0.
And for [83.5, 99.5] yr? 93.0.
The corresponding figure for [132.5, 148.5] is 139.0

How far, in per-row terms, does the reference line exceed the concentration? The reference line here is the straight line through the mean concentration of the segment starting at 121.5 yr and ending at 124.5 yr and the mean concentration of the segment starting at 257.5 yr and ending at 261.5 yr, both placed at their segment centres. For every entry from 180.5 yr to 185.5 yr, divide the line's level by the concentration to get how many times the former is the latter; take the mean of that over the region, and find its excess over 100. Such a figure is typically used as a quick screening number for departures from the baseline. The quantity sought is -99.0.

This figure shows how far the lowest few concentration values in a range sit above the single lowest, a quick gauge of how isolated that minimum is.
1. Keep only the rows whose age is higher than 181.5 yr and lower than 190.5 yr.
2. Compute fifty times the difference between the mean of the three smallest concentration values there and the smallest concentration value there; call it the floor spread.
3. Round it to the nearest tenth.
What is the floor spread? 3.5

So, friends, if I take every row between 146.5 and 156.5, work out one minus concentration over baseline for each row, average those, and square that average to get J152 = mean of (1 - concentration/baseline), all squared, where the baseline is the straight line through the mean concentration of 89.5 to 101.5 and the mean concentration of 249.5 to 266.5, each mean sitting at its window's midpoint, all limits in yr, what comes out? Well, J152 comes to 0.0350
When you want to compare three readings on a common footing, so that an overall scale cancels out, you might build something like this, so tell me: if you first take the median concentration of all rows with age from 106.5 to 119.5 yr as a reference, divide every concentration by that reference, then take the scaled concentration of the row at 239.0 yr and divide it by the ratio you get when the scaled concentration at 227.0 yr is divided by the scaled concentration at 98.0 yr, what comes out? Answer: 0.99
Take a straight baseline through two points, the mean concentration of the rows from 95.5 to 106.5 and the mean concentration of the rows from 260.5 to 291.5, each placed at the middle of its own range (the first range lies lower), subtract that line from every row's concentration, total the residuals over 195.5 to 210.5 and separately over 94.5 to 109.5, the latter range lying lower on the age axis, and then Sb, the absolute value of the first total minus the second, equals 16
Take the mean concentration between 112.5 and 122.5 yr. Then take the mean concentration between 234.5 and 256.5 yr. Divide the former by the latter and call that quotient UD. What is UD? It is 0.713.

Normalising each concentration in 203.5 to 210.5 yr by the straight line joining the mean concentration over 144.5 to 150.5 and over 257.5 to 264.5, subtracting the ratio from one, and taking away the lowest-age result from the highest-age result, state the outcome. 0.019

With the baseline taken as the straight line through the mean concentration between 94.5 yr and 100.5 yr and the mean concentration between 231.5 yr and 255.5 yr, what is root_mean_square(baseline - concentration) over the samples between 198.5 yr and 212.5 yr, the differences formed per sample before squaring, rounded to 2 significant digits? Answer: 0.41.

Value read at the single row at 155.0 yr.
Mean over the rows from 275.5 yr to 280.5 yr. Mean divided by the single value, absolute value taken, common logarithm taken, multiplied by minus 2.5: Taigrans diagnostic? -0.16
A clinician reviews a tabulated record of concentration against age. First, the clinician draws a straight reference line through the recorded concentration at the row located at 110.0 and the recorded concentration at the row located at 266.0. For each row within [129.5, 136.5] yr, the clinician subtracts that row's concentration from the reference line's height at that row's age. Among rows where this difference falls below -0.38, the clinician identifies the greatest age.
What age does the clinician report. 136.0 yr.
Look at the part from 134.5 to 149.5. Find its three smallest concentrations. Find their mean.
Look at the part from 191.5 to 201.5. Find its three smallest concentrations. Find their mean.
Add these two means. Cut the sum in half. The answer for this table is 5.79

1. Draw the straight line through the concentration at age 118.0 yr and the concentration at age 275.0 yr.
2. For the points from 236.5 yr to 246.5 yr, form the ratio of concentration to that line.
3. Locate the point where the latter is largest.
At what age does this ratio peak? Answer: 244.0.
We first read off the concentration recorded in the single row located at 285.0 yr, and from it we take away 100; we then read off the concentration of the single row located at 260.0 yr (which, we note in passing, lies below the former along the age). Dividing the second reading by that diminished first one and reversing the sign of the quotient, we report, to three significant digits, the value 0.0772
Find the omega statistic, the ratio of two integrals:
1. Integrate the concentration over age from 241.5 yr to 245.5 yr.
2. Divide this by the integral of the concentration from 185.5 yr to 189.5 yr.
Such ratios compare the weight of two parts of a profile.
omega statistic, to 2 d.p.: 1.20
